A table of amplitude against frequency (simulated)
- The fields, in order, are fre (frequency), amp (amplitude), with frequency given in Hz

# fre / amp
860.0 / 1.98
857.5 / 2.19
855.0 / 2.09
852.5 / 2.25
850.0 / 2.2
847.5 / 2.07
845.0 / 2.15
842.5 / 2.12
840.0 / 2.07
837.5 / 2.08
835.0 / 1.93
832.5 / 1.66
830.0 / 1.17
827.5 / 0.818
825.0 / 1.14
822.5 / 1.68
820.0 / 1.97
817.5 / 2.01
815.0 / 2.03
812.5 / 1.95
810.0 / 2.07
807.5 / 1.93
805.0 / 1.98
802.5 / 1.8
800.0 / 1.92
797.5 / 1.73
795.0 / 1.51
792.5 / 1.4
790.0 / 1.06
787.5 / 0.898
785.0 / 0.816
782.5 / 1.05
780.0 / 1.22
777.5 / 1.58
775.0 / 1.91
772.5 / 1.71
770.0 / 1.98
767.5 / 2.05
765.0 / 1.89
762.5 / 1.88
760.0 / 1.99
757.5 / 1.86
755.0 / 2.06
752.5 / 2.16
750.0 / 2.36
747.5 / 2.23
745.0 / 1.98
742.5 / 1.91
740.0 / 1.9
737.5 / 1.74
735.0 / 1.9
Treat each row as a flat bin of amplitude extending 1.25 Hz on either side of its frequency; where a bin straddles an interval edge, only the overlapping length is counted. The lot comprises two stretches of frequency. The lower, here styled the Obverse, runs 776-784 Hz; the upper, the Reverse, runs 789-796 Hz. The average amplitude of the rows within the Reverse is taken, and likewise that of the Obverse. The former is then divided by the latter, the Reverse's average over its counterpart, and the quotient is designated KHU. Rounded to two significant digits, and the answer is 1.0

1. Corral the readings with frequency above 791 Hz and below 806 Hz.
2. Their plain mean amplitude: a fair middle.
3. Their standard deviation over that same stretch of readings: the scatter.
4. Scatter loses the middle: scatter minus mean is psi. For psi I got -1.5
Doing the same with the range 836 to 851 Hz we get -2.1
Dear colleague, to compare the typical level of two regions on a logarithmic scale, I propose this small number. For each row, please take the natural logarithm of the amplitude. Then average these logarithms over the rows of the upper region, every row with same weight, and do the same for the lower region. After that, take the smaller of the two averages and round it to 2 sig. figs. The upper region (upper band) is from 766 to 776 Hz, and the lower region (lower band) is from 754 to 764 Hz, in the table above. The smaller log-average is 0.65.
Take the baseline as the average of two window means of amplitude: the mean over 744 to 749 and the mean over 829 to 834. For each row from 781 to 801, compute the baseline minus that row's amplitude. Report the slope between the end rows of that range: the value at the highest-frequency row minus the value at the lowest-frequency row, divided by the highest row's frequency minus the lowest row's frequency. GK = -0.05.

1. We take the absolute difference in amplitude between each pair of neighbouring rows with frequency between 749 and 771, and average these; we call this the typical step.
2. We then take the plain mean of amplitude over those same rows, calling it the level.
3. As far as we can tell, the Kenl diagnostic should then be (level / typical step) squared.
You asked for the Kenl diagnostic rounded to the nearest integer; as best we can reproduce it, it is 273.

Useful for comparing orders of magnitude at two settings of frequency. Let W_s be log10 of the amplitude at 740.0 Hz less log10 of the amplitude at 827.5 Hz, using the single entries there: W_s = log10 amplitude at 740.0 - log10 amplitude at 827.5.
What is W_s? 0.37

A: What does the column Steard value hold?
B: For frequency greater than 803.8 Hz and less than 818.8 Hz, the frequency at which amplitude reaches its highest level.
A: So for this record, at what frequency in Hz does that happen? 810.0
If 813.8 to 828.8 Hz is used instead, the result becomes 815.0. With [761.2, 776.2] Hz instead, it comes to 767.5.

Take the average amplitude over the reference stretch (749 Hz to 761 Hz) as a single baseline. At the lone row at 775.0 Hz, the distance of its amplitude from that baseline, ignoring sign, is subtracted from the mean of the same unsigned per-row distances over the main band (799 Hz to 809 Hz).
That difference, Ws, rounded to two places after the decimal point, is 0.00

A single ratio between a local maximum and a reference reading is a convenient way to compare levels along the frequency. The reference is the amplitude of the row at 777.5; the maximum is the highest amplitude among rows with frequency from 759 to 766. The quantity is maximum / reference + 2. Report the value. 3.26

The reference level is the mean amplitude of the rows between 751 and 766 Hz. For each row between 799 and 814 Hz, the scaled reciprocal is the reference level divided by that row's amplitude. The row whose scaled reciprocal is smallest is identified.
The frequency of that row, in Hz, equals 810.0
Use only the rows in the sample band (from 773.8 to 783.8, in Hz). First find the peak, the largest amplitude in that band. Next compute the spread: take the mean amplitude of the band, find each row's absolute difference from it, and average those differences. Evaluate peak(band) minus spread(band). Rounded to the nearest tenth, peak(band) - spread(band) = 1.6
